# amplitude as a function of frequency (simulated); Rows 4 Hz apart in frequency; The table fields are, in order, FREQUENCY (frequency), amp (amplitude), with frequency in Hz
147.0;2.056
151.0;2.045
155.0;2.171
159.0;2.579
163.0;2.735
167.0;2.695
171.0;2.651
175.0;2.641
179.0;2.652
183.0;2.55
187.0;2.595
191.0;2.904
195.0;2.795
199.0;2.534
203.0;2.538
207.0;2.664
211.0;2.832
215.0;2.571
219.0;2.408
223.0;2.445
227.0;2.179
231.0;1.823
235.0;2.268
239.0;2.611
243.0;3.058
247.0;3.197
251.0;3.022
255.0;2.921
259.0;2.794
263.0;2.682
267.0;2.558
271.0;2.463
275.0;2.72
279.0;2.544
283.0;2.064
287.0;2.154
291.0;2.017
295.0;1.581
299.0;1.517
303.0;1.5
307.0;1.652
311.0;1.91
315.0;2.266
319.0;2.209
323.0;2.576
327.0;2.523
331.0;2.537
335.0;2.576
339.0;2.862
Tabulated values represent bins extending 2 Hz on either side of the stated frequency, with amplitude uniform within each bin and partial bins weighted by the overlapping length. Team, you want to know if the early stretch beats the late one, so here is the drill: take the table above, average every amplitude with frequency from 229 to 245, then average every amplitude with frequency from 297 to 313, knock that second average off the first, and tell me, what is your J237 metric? 0.80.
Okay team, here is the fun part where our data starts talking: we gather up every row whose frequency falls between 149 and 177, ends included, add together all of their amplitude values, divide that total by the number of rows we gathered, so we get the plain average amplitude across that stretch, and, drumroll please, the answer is 2.50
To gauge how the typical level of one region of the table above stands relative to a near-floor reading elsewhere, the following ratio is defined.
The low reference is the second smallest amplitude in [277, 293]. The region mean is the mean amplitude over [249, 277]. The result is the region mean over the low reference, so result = 1.33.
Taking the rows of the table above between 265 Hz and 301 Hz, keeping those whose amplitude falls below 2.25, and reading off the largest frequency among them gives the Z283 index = 299.0 Hz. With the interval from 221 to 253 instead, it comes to 231.0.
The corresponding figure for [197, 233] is 231.0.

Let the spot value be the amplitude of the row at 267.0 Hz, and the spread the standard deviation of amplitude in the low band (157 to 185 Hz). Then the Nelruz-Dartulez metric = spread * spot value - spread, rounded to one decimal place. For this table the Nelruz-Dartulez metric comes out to 0.1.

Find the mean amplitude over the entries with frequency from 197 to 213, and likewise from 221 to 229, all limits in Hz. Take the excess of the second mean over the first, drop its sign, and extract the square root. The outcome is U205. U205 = 0.57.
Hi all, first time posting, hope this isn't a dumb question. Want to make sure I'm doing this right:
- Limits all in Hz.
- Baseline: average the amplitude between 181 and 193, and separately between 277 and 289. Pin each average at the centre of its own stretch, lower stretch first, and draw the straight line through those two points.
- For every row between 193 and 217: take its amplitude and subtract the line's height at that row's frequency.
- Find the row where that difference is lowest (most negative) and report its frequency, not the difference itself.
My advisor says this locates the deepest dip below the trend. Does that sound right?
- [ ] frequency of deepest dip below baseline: 199.0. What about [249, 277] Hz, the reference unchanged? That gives 271.0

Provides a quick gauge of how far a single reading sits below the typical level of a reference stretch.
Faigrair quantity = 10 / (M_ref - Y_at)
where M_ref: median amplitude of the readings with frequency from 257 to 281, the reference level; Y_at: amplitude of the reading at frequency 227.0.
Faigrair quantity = 23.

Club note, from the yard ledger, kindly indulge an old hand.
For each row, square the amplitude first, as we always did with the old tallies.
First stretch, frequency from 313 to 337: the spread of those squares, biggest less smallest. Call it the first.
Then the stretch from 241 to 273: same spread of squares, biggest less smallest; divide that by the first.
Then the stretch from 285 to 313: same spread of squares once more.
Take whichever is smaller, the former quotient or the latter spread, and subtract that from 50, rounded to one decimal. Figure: 47.6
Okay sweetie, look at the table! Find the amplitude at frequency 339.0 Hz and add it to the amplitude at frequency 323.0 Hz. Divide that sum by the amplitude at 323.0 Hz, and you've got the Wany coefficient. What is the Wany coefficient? 2.1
